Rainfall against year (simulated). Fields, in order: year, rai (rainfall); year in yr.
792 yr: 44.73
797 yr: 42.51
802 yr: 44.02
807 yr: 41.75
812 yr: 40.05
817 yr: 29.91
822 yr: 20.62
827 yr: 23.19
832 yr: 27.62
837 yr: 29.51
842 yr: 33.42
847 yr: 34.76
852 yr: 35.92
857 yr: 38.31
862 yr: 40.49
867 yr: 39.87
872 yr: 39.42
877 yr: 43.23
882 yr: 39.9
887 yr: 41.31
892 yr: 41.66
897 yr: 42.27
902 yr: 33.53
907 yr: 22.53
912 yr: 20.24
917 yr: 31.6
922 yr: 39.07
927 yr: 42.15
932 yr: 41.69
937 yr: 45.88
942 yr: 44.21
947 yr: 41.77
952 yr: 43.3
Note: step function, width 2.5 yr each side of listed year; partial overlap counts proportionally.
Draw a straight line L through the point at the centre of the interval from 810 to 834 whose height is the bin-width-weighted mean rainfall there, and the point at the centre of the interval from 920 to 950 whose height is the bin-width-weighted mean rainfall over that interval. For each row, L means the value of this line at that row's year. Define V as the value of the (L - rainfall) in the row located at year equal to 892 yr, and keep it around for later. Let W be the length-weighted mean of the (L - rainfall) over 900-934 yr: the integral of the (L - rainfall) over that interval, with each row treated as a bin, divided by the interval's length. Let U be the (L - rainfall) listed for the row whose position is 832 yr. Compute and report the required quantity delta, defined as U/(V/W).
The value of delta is -3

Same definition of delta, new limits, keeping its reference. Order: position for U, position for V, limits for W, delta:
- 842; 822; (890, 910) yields -1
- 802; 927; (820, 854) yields 19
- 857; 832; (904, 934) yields -26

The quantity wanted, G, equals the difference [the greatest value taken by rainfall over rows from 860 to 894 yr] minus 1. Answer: 42.2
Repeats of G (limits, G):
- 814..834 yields 28.9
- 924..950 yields 44.9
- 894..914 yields 41.3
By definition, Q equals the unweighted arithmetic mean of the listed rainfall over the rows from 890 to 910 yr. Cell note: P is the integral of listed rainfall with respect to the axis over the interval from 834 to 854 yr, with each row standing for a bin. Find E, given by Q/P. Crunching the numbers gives 0.053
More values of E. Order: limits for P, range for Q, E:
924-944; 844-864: 0.043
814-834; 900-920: 0.053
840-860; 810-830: 0.040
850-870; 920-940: 0.054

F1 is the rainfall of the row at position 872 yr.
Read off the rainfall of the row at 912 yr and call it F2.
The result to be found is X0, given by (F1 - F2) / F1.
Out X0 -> 0.49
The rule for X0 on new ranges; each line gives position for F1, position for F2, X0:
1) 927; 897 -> 0.00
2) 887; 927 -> -0.02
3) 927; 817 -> 0.29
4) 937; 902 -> 0.27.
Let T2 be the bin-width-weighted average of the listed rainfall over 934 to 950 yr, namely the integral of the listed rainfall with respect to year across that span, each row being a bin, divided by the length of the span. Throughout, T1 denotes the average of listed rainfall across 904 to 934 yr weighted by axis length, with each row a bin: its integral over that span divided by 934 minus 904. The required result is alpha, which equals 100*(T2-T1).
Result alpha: 1112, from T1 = 32.7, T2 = 44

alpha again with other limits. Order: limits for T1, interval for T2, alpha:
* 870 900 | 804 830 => -991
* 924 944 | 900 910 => -1599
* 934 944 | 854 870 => -548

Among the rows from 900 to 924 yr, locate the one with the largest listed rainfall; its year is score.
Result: 922 yr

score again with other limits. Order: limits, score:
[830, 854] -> 852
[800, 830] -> 802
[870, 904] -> 877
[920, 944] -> 937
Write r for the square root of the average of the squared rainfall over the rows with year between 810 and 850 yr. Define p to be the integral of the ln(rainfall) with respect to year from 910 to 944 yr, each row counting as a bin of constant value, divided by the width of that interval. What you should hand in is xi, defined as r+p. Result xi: 34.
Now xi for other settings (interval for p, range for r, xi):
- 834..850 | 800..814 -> 45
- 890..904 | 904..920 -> 29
